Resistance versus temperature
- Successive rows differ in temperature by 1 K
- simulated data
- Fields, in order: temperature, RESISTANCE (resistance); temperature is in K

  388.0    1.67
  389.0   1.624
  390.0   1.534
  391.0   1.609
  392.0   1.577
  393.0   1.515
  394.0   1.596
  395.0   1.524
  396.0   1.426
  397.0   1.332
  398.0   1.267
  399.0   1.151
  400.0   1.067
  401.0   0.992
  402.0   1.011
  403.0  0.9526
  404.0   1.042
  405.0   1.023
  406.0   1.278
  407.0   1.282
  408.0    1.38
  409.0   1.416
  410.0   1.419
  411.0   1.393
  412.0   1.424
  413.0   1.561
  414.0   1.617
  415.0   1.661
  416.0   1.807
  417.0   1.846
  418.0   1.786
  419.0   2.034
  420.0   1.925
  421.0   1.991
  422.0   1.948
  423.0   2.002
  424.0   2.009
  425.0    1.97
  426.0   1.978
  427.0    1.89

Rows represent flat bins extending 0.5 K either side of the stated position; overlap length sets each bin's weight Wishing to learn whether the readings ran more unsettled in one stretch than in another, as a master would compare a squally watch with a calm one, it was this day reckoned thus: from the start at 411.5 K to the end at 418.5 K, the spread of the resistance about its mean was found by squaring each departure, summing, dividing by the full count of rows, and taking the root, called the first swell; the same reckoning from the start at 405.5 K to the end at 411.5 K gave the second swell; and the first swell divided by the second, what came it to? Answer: 2.4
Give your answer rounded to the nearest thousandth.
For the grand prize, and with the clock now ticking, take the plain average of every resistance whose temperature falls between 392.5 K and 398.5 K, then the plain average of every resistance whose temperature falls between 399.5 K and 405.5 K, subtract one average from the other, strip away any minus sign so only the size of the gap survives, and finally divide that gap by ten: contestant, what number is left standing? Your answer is 0.043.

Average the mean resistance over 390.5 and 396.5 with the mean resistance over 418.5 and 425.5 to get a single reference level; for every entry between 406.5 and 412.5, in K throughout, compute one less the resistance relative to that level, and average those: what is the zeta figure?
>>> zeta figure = 0.21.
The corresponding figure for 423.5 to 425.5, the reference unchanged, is -0.13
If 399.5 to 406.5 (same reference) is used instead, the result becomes 0.40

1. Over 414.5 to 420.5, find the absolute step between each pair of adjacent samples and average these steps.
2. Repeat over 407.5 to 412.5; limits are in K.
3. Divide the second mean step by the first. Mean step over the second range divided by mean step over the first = 0.2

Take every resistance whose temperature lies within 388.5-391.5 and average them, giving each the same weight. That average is 1.6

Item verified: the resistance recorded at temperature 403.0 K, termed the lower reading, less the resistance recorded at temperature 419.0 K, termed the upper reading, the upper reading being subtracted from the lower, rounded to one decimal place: -1.1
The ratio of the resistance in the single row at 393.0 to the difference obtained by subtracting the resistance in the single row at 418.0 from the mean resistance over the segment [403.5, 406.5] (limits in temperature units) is -2.3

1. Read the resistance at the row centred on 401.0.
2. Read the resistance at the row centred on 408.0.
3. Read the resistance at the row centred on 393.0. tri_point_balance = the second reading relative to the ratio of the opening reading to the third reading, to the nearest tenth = 2.1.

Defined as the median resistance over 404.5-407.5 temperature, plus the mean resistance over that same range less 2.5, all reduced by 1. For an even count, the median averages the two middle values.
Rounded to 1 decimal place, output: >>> -1.0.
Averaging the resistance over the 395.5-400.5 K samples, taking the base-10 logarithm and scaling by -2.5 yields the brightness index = -0.2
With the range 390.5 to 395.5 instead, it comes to -0.5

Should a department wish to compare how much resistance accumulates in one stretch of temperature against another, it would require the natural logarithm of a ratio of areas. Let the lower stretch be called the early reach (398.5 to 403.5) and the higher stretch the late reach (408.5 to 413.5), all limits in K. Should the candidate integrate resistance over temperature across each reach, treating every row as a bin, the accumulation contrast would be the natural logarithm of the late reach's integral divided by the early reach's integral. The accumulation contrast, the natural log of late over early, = 0.33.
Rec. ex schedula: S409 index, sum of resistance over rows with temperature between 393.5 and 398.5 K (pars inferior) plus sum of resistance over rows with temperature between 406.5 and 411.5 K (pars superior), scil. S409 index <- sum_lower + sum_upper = 14.0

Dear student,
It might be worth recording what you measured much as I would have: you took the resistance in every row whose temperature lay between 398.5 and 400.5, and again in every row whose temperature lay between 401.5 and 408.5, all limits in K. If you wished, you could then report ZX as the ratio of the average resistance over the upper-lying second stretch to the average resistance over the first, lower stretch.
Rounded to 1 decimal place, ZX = 1.0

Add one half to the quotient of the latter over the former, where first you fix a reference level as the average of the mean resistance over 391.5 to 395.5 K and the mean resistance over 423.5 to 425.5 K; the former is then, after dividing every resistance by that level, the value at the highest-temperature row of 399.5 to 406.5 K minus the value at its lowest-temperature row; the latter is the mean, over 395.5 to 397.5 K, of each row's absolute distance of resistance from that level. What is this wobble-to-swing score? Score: 3.8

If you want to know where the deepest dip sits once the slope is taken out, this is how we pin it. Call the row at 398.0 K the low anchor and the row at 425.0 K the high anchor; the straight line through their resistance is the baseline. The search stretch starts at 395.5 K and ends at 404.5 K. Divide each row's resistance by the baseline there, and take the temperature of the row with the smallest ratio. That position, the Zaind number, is 403.0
